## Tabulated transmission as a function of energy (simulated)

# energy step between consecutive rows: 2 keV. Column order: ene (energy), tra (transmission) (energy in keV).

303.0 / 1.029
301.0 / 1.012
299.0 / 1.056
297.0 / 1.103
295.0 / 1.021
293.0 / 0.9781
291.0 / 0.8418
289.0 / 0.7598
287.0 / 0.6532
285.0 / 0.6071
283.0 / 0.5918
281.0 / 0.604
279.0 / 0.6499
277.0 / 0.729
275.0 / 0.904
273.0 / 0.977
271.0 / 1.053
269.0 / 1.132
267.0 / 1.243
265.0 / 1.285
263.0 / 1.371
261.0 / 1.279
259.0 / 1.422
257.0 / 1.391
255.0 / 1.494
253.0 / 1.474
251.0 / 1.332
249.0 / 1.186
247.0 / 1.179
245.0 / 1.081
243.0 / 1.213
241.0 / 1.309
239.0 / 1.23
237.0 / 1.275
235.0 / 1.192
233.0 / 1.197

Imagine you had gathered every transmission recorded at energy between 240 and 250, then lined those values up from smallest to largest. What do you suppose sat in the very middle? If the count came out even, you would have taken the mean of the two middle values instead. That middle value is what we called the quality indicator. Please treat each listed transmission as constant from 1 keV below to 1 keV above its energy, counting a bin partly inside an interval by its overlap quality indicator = 1.2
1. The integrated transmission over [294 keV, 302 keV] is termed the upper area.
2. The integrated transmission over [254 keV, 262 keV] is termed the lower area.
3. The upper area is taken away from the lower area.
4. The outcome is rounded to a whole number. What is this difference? 3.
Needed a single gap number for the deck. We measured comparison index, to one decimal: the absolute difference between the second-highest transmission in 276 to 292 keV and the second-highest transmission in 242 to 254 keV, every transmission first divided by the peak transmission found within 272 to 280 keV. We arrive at 0.6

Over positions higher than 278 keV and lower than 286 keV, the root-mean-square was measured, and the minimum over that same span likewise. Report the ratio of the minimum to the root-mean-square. 0.96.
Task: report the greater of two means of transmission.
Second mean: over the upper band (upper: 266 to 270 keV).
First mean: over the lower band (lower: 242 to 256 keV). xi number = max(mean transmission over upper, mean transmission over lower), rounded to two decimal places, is 1.28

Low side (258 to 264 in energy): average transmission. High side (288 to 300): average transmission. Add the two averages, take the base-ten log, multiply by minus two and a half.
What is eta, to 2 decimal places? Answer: -0.91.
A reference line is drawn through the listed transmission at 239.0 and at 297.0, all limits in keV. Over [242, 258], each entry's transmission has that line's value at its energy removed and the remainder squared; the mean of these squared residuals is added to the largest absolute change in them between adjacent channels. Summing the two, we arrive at 0.089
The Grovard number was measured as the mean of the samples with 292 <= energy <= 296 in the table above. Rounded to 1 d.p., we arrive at 1.0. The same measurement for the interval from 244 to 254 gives 1.3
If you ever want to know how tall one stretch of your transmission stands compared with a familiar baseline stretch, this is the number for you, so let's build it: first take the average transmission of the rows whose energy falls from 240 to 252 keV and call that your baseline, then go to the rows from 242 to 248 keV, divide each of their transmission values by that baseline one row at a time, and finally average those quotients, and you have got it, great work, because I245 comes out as 0.95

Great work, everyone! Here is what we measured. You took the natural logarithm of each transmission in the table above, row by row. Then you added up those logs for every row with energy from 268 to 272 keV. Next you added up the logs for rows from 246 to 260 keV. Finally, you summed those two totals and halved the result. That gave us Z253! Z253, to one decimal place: 1.1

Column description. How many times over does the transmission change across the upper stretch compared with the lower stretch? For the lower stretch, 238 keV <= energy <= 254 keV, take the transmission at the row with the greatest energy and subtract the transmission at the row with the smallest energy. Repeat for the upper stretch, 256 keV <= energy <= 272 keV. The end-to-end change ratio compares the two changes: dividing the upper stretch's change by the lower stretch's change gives -1.4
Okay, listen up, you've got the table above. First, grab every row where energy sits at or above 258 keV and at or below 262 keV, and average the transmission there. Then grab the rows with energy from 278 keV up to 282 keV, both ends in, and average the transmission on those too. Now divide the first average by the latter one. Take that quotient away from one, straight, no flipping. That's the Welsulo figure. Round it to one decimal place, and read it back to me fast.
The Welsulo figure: -1.2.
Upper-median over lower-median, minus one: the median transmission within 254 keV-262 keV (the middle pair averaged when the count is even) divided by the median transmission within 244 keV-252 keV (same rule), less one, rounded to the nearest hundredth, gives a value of 0.19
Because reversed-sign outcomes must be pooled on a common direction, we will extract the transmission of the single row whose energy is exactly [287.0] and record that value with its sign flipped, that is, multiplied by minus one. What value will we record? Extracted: -0.7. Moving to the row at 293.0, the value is -1.0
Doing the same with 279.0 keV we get -0.6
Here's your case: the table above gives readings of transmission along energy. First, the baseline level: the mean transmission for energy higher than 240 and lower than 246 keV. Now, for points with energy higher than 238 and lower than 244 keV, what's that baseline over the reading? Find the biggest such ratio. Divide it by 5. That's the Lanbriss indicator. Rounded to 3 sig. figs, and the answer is 0.198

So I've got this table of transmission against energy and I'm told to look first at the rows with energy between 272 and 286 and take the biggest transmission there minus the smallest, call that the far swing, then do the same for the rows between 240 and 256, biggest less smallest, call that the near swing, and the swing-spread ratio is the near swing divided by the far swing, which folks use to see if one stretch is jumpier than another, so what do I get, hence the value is 1.07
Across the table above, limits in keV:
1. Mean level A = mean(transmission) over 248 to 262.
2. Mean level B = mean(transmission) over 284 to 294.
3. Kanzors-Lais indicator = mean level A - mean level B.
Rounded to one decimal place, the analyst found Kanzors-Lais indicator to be 0.6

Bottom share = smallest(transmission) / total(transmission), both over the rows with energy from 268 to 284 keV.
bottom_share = 0.089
